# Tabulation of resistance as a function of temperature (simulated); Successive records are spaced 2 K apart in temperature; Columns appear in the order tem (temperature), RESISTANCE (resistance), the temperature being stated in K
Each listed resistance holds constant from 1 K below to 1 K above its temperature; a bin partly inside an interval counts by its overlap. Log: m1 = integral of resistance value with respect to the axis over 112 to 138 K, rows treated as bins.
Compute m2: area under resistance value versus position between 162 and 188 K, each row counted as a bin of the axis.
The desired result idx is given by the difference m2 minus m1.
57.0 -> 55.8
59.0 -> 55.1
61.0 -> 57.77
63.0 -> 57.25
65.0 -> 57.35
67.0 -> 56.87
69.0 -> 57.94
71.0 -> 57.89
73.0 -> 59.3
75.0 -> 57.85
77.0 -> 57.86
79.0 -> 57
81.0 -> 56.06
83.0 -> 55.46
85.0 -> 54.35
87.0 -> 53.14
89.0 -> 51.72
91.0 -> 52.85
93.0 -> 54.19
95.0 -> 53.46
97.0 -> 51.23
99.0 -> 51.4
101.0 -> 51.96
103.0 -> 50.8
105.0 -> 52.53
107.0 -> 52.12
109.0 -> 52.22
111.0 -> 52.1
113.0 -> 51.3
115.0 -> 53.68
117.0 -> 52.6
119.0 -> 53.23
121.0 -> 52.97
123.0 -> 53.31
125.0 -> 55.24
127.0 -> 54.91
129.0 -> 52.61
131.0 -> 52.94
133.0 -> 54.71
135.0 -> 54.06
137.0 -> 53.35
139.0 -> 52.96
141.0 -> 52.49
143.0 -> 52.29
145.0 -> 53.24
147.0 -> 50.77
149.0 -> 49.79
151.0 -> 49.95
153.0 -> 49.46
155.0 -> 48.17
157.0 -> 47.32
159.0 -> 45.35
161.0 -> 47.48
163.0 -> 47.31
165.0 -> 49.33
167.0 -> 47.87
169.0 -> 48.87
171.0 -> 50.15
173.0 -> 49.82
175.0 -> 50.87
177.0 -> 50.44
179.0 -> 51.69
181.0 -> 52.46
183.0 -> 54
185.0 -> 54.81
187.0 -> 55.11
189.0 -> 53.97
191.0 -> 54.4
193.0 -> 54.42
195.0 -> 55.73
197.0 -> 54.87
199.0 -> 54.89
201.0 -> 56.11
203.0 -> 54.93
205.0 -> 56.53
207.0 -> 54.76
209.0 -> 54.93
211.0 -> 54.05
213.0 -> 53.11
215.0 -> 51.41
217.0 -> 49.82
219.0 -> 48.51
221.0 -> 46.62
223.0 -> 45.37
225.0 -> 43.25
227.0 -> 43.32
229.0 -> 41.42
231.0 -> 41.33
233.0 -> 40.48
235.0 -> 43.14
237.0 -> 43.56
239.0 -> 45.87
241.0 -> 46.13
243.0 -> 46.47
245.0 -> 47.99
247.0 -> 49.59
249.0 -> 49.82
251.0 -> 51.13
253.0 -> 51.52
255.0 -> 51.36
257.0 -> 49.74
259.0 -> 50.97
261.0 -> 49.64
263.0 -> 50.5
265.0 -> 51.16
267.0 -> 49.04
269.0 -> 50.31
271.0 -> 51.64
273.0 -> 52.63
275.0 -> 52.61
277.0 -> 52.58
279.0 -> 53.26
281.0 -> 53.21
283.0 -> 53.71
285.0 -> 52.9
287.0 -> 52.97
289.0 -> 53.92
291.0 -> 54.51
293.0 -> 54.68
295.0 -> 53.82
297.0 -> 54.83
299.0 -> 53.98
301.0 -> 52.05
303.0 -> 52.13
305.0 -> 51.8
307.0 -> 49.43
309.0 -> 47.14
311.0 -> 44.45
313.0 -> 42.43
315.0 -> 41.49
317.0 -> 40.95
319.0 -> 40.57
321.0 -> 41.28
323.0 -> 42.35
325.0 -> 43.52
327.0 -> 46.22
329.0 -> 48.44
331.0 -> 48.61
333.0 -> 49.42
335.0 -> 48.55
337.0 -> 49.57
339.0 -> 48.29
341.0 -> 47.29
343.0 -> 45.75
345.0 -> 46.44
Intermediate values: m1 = 1390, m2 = 1325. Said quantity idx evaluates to -64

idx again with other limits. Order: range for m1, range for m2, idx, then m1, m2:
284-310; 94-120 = -11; 1368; 1357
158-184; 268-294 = 87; 1291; 1378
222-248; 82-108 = 215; 1156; 1370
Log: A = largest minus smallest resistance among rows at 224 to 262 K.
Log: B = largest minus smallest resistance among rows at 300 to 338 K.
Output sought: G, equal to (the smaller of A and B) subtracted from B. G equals 0.5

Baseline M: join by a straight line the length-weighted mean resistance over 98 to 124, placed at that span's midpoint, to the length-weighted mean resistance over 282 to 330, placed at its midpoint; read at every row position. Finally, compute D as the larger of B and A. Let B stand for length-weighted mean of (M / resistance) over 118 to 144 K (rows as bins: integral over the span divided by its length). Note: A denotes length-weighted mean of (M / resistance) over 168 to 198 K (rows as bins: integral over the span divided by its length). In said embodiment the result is 0.97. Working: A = 0.97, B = 0.97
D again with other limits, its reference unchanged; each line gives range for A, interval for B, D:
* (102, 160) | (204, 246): 1.07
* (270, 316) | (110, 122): 0.99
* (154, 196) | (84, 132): 1.01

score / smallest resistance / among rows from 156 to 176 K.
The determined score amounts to 45.35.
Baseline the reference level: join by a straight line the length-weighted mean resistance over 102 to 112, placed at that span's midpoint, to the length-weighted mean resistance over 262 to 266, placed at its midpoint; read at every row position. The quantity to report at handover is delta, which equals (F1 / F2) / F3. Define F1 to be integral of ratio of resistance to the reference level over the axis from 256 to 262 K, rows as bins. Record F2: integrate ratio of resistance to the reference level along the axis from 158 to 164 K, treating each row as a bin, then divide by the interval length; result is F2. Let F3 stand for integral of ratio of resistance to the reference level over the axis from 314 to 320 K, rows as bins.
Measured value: 1.3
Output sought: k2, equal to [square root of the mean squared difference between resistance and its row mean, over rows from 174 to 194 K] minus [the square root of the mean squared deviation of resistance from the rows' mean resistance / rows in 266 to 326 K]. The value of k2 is -3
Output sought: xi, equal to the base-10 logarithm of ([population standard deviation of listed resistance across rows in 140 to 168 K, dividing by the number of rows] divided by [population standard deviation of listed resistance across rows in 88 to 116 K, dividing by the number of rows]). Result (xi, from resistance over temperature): 0.36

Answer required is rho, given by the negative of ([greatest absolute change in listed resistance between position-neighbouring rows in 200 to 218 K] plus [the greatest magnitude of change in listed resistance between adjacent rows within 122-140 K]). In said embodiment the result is -4.1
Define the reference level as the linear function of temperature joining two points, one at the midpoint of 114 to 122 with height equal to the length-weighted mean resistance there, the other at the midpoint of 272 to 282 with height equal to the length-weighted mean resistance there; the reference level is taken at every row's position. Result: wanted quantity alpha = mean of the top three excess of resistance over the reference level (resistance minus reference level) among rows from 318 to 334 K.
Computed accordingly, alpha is -3.9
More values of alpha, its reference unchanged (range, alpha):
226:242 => -7.7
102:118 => -0.2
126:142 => 1.5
